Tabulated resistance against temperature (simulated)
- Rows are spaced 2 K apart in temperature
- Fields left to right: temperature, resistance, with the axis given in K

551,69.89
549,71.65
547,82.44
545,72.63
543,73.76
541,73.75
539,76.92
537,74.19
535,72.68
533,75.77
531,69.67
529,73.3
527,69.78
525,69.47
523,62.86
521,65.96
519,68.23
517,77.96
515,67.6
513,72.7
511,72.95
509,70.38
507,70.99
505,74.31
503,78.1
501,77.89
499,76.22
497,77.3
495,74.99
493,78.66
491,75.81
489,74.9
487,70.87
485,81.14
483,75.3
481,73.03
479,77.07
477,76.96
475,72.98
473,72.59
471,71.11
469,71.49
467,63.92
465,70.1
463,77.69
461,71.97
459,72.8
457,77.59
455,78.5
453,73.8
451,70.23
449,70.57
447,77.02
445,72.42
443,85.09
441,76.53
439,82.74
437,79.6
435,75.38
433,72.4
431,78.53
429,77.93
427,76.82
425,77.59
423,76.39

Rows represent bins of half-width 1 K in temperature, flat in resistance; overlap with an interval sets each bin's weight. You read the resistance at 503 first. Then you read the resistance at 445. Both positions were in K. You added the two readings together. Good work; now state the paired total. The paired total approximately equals 151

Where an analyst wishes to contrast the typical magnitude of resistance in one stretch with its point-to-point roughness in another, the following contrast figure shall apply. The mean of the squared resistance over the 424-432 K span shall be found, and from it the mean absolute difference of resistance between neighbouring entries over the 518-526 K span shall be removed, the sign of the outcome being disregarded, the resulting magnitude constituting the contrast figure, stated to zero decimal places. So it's 6036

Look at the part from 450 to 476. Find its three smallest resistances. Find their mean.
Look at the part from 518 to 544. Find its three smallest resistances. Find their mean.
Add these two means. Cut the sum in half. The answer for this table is 67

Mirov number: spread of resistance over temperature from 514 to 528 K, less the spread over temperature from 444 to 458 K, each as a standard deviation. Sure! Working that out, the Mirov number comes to 1.2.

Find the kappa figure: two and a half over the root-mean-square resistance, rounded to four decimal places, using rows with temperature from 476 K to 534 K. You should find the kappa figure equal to 0.0340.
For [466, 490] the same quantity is 0.0340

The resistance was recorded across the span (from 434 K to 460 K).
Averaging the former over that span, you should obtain 76.3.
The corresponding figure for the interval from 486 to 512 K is 74.9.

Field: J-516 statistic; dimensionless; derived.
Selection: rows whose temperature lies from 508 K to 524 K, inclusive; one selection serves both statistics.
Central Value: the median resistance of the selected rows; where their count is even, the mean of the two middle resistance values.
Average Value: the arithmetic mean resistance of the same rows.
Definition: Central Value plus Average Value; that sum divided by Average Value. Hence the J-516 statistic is 1.99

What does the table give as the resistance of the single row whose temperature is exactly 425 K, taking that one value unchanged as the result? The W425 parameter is 77.59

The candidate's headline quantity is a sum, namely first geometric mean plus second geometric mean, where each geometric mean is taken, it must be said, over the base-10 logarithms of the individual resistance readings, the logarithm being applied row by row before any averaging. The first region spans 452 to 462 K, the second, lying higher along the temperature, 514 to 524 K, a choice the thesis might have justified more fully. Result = 3.71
